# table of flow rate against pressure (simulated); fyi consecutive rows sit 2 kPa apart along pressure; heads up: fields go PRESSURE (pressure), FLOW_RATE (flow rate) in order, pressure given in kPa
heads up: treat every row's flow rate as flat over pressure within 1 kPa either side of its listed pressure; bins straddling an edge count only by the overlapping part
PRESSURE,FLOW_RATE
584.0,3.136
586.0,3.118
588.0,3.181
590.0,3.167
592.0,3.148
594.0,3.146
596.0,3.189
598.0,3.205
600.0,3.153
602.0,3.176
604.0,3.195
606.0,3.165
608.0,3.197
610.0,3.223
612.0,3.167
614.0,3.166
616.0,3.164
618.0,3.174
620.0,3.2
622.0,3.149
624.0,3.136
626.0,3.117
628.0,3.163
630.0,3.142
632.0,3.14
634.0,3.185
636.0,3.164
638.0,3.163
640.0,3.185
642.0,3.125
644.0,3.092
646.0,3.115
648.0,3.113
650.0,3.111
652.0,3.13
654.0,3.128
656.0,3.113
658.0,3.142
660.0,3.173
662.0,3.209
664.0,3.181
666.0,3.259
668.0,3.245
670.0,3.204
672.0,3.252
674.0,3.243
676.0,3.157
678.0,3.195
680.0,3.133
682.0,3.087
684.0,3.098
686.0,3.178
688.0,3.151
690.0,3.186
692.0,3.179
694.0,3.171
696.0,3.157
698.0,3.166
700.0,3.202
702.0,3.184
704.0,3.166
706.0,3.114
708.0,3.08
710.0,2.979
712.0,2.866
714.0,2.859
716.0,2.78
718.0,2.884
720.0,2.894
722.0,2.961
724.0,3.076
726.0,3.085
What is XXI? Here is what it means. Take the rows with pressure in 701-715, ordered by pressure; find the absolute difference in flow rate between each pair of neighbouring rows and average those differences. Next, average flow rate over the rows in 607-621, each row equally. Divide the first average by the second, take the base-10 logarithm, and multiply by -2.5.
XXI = 4.4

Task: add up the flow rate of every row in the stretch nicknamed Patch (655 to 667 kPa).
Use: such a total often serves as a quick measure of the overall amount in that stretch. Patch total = 19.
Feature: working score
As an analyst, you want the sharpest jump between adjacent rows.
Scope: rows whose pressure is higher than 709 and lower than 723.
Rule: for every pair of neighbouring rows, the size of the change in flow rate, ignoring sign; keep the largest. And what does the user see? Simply 0.11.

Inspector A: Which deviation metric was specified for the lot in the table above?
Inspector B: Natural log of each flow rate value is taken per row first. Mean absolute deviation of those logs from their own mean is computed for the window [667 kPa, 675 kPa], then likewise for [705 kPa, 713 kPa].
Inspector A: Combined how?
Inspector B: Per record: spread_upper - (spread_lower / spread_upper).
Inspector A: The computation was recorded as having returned -0.1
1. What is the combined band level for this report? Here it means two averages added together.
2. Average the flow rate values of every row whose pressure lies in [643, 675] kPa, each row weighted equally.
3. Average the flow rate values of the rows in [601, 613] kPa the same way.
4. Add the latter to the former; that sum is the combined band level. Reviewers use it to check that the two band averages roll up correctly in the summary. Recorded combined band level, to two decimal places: 6.36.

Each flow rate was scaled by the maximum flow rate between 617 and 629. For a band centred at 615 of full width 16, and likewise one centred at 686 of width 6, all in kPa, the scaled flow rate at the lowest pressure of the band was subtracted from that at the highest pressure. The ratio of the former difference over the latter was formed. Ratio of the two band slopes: -0.91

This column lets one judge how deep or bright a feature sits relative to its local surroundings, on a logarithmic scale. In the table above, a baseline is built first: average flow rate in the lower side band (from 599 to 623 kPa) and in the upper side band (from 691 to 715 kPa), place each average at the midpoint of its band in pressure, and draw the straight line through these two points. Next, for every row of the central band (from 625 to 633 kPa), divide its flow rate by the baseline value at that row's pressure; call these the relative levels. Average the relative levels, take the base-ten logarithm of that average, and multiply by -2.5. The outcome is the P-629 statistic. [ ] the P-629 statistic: 0.007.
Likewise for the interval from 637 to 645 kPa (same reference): 0.003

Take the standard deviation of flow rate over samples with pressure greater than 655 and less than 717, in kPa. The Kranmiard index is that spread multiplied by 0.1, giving 0.011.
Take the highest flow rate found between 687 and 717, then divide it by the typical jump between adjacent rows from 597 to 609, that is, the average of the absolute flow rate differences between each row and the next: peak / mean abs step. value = 103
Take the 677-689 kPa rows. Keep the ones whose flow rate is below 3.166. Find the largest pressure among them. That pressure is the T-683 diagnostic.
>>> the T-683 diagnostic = 688.0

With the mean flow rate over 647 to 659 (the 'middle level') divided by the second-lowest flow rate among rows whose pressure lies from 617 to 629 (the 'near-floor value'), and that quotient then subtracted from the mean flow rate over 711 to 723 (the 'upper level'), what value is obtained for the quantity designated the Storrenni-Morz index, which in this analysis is 1.878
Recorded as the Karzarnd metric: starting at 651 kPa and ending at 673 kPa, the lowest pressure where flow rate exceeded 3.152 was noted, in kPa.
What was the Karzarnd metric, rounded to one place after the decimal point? 660.0 kPa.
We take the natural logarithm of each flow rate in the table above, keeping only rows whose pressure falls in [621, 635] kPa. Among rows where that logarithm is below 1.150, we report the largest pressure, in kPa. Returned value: 632.0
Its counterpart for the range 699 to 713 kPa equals 712.0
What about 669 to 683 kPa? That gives 682.0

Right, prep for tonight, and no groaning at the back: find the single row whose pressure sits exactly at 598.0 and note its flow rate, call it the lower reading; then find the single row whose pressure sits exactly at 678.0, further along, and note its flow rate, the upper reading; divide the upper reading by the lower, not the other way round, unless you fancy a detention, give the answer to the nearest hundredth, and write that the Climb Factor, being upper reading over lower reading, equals 1.00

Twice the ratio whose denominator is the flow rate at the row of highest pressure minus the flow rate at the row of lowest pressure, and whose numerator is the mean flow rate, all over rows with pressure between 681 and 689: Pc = 98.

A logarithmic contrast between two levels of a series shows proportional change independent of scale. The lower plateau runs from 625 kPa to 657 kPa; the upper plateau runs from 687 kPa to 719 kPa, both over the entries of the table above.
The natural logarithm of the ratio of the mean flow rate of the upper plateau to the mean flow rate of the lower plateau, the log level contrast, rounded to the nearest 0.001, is -0.021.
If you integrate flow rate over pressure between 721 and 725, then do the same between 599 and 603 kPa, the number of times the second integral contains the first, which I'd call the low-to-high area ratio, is 1.05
